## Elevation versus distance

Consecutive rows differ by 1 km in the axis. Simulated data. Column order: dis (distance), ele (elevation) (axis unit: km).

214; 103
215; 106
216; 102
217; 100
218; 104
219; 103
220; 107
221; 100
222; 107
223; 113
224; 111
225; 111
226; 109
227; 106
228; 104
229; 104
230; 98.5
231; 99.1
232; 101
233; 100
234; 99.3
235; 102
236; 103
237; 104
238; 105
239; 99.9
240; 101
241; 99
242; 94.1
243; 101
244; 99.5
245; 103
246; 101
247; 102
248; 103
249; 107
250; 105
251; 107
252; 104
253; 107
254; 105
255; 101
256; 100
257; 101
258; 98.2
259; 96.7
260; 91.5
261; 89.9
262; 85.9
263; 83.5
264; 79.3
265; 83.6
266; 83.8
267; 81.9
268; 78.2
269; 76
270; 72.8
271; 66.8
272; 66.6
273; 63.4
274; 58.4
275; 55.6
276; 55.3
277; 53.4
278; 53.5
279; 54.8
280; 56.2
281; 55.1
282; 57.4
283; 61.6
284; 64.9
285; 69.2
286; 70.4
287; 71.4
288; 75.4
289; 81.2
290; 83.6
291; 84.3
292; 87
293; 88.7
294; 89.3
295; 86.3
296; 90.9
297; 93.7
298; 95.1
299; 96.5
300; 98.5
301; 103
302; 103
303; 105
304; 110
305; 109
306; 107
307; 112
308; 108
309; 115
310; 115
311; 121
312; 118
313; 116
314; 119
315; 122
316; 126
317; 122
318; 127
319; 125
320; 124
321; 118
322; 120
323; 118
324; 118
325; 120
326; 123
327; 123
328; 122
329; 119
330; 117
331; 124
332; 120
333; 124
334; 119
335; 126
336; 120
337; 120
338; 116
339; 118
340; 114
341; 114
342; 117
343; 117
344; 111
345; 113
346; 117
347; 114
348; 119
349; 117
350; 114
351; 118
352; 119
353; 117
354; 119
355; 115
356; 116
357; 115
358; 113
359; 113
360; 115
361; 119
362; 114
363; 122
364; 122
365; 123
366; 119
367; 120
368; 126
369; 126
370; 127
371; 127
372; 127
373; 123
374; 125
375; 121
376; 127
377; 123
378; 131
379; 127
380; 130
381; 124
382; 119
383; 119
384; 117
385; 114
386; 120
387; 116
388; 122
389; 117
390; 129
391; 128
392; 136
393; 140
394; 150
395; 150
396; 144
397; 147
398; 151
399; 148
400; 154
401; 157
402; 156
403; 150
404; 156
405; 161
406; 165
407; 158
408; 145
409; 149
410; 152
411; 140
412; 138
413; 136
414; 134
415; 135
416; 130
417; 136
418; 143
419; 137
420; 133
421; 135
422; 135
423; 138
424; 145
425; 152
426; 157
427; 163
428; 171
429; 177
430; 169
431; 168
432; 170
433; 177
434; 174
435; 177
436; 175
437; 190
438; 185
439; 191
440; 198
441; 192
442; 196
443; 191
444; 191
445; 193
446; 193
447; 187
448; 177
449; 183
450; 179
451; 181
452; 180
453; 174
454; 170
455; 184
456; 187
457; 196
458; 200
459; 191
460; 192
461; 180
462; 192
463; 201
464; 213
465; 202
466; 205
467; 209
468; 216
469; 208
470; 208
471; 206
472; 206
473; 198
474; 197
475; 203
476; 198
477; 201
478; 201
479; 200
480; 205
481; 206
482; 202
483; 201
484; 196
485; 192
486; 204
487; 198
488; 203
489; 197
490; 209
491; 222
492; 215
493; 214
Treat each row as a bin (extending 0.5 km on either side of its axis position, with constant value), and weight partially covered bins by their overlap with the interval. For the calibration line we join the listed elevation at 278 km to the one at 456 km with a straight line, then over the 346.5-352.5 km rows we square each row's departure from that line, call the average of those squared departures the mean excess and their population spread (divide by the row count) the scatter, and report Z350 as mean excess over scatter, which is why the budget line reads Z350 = 2.6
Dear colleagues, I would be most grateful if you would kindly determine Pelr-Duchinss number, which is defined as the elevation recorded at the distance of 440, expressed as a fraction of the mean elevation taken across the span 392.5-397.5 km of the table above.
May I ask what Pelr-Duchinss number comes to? 1.35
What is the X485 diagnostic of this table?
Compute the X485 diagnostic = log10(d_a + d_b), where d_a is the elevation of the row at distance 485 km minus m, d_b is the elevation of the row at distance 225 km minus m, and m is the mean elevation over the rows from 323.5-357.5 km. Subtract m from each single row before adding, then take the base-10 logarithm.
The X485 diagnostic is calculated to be 1.8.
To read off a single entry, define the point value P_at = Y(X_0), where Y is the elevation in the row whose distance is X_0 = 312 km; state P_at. 118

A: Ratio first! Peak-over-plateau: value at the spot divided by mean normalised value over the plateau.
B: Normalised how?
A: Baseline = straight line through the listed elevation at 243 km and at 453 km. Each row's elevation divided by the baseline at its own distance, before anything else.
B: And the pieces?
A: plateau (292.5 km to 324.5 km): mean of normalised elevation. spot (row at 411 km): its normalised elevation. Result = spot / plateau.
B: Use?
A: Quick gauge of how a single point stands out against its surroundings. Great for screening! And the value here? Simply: 0.99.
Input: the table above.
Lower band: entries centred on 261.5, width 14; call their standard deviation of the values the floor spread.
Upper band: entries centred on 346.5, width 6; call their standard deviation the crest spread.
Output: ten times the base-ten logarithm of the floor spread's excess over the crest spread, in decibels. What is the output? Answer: 7.3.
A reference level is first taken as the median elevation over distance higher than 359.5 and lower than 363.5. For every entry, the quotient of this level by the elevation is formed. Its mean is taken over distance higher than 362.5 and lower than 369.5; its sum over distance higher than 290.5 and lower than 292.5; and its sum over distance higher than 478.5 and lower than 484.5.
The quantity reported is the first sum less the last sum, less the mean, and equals -2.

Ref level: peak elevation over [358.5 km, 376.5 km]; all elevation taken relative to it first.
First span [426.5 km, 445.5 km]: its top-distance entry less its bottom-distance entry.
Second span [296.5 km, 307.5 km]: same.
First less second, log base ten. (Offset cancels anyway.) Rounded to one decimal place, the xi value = 1.1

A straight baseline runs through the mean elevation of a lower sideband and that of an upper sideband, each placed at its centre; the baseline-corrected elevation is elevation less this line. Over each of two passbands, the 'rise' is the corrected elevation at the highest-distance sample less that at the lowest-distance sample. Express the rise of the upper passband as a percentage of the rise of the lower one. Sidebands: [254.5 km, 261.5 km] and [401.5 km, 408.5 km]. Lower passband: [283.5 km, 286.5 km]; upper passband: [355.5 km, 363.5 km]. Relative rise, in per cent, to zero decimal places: 68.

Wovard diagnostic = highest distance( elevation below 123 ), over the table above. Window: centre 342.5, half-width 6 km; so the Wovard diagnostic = 348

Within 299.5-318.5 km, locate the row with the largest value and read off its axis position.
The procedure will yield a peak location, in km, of 318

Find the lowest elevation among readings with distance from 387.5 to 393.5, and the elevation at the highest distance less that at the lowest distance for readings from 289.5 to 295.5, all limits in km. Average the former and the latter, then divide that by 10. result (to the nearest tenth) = 6.0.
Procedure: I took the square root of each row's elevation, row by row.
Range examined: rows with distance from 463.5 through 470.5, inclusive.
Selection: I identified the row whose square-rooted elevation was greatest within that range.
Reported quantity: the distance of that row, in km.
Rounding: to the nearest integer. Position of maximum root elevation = 468 km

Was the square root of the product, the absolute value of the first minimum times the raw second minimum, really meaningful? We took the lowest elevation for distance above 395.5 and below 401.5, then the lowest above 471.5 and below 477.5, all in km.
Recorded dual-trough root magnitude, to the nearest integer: 168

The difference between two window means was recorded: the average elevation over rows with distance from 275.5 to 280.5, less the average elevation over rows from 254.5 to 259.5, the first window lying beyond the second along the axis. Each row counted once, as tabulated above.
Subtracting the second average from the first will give -45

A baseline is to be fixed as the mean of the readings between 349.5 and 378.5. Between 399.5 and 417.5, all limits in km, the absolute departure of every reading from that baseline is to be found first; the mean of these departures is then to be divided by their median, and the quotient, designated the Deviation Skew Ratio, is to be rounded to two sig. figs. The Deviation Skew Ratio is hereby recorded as 0.93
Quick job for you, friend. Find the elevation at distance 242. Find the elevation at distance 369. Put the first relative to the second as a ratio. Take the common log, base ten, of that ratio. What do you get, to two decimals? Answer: -0.13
